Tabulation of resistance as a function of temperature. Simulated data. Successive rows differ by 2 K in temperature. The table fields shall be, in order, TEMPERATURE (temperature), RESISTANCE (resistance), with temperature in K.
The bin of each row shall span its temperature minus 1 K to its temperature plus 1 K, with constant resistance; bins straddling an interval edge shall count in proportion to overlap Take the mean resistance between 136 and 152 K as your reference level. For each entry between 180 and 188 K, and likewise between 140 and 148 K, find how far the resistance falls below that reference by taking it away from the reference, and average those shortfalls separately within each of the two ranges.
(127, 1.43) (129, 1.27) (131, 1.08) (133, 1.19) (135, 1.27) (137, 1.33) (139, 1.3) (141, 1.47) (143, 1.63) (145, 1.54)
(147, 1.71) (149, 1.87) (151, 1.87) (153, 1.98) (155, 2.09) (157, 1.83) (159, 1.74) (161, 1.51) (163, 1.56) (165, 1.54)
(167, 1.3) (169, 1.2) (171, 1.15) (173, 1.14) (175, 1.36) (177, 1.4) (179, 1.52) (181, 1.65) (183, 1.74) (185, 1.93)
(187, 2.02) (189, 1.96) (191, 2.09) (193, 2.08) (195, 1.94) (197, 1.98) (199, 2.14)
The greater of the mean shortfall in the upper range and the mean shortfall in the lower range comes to 0.00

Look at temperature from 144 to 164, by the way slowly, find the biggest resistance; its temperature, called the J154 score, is 155 K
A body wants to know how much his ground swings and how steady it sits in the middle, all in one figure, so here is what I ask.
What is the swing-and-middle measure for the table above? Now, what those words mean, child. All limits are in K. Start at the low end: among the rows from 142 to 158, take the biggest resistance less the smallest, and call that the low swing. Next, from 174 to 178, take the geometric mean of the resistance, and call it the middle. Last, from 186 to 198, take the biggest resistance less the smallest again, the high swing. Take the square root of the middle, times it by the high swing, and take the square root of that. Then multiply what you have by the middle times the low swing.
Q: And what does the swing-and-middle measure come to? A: 0.32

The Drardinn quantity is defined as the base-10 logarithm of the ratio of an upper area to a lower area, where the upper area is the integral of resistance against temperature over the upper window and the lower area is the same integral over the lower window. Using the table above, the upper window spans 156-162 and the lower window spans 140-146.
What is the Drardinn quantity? 0.04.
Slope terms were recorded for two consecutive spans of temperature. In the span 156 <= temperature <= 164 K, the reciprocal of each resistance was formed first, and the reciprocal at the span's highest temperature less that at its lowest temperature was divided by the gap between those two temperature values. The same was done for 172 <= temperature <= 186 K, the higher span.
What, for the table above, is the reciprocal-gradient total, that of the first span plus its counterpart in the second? -0.014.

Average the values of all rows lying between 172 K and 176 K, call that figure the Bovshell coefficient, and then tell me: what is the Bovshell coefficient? 1.25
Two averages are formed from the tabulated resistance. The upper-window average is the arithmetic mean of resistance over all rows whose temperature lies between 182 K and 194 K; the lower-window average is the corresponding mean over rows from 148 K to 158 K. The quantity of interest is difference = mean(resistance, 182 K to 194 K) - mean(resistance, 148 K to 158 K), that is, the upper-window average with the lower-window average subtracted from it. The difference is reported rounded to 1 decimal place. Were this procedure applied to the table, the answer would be 0.0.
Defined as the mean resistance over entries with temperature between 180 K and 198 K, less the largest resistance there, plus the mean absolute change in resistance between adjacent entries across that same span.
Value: -0.06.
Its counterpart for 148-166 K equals -0.20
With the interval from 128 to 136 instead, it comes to 0.06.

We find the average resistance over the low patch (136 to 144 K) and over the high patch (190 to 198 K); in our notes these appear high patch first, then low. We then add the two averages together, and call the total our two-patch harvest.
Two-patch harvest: 3.5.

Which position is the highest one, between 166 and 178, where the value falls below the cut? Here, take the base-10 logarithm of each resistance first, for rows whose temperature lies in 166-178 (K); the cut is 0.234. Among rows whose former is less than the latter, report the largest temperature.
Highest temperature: 177 K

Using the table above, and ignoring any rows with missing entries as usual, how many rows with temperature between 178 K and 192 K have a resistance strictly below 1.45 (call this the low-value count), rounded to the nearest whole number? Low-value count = 0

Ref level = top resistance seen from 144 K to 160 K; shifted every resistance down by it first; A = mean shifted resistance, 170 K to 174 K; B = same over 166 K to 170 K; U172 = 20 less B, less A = 21.8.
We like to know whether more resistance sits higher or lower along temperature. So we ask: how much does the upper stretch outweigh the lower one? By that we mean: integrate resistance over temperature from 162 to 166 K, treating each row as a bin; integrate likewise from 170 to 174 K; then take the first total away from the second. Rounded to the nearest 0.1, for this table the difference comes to -1.6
